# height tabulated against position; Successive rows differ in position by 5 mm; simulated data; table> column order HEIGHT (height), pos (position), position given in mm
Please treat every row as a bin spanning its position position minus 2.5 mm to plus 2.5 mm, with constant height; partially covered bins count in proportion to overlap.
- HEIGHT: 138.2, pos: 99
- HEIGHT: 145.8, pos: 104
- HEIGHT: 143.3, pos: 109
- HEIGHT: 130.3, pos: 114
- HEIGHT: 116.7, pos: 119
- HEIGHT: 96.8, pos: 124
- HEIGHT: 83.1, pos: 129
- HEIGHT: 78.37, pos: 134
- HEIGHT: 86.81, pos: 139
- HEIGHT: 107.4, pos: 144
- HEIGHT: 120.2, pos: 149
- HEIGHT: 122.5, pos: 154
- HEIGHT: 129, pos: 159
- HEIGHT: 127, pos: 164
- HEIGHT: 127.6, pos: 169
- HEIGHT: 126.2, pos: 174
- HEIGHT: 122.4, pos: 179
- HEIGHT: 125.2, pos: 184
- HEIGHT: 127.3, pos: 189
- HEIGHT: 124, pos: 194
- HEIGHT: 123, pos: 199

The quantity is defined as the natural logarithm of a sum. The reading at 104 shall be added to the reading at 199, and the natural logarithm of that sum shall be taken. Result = 5.59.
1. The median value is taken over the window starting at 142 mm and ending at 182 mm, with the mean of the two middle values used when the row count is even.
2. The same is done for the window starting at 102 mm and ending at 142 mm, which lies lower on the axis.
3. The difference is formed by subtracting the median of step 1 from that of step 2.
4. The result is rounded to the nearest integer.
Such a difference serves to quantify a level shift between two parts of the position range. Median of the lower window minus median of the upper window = -18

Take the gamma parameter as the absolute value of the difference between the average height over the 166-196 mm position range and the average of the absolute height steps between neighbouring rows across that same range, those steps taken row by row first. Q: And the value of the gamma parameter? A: 123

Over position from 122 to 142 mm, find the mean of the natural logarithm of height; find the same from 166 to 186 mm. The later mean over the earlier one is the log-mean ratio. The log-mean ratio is 1.08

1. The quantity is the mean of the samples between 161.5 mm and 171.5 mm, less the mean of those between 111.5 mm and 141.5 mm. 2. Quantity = 29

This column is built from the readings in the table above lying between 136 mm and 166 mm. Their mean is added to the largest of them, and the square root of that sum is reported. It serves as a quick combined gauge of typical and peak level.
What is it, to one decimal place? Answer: 15.6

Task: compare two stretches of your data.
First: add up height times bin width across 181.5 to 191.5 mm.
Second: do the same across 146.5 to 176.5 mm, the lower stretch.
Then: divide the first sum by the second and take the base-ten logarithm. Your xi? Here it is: -0.47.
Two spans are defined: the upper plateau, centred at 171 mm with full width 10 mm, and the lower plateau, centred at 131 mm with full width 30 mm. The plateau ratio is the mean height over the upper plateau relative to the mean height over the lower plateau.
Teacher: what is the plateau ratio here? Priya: 1.3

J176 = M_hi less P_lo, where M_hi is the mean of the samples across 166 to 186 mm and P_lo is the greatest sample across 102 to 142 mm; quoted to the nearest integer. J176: -20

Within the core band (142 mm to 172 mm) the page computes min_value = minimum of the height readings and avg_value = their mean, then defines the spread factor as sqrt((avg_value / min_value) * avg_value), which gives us 11.8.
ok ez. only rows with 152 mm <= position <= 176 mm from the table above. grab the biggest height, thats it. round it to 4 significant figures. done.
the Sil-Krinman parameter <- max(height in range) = 129.0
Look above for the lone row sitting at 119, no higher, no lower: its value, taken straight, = 116.7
